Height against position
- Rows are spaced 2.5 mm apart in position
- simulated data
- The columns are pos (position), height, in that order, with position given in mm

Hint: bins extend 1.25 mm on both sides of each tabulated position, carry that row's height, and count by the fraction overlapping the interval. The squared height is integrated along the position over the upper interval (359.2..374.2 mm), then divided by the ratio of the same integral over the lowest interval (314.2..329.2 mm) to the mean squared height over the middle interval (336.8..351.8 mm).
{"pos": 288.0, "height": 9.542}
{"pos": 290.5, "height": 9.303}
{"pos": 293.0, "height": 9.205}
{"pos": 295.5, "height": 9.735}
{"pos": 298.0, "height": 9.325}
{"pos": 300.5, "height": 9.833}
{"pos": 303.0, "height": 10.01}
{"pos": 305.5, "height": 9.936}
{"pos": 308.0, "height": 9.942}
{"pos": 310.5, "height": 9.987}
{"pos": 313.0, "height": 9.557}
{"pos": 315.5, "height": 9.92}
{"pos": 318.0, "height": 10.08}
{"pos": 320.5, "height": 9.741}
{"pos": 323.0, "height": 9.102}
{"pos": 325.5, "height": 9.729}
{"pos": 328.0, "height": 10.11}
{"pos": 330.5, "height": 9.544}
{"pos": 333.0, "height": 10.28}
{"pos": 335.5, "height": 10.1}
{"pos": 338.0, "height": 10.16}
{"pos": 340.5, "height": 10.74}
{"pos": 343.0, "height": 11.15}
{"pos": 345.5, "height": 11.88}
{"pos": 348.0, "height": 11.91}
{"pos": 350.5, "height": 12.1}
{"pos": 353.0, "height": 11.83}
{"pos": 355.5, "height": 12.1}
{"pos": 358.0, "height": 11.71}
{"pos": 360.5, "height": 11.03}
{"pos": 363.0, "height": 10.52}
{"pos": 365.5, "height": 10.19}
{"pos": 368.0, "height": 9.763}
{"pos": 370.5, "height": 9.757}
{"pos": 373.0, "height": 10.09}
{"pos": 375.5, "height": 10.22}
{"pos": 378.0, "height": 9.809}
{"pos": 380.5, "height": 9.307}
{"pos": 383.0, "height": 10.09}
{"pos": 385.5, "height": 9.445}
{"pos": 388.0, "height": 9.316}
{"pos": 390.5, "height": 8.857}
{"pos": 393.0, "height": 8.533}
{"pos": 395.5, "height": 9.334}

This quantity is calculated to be 141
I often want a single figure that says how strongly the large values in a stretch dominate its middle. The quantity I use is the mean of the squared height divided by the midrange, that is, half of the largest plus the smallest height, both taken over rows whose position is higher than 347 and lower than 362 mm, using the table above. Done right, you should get 12.0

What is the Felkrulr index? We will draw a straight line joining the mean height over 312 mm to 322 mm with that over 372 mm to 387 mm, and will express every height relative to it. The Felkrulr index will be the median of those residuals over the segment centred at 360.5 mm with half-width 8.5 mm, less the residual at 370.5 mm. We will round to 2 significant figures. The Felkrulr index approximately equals 1.3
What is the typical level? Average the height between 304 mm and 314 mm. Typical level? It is 9.9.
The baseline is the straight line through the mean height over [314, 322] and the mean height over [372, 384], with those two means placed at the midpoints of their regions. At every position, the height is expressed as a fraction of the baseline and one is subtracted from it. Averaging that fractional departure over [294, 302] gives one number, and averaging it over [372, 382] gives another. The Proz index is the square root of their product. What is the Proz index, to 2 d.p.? 0.01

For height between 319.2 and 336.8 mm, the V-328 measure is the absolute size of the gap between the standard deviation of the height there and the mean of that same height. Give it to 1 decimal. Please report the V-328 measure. 9.4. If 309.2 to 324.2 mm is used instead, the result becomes 9.4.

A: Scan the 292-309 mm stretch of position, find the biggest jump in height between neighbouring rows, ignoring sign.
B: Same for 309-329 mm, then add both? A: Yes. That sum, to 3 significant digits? 1.17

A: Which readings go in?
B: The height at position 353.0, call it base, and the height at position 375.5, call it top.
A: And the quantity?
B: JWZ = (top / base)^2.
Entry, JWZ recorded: 0.75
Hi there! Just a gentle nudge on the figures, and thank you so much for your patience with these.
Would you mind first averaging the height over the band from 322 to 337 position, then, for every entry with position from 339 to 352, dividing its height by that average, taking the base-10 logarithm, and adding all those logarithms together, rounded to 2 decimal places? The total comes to 0.35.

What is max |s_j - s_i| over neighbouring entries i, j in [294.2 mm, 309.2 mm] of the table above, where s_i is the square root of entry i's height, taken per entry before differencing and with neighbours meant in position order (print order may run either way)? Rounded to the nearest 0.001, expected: 0.082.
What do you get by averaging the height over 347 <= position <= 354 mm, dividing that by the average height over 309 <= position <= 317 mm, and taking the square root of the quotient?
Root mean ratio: 1.10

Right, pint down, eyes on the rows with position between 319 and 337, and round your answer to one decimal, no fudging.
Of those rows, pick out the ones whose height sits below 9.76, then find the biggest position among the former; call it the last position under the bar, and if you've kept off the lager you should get 330.5 mm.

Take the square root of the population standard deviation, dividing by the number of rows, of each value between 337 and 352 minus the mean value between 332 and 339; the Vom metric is 0.84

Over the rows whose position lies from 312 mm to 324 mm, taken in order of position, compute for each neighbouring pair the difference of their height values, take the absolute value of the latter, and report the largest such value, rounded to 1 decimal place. 0.6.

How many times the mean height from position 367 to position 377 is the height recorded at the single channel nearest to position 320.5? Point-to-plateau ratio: 0.98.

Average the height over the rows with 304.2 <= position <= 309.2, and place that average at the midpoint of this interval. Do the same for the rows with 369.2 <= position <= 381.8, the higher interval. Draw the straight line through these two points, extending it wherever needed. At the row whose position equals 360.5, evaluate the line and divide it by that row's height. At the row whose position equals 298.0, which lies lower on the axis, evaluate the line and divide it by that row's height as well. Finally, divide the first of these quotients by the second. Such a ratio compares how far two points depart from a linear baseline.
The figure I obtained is 0.84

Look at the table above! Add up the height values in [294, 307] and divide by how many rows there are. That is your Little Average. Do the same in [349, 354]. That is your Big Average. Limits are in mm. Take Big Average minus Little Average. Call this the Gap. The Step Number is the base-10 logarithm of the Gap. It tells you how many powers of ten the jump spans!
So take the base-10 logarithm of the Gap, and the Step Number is 0.34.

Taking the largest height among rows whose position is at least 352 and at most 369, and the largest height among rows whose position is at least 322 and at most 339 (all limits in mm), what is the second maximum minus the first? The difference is -1.8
